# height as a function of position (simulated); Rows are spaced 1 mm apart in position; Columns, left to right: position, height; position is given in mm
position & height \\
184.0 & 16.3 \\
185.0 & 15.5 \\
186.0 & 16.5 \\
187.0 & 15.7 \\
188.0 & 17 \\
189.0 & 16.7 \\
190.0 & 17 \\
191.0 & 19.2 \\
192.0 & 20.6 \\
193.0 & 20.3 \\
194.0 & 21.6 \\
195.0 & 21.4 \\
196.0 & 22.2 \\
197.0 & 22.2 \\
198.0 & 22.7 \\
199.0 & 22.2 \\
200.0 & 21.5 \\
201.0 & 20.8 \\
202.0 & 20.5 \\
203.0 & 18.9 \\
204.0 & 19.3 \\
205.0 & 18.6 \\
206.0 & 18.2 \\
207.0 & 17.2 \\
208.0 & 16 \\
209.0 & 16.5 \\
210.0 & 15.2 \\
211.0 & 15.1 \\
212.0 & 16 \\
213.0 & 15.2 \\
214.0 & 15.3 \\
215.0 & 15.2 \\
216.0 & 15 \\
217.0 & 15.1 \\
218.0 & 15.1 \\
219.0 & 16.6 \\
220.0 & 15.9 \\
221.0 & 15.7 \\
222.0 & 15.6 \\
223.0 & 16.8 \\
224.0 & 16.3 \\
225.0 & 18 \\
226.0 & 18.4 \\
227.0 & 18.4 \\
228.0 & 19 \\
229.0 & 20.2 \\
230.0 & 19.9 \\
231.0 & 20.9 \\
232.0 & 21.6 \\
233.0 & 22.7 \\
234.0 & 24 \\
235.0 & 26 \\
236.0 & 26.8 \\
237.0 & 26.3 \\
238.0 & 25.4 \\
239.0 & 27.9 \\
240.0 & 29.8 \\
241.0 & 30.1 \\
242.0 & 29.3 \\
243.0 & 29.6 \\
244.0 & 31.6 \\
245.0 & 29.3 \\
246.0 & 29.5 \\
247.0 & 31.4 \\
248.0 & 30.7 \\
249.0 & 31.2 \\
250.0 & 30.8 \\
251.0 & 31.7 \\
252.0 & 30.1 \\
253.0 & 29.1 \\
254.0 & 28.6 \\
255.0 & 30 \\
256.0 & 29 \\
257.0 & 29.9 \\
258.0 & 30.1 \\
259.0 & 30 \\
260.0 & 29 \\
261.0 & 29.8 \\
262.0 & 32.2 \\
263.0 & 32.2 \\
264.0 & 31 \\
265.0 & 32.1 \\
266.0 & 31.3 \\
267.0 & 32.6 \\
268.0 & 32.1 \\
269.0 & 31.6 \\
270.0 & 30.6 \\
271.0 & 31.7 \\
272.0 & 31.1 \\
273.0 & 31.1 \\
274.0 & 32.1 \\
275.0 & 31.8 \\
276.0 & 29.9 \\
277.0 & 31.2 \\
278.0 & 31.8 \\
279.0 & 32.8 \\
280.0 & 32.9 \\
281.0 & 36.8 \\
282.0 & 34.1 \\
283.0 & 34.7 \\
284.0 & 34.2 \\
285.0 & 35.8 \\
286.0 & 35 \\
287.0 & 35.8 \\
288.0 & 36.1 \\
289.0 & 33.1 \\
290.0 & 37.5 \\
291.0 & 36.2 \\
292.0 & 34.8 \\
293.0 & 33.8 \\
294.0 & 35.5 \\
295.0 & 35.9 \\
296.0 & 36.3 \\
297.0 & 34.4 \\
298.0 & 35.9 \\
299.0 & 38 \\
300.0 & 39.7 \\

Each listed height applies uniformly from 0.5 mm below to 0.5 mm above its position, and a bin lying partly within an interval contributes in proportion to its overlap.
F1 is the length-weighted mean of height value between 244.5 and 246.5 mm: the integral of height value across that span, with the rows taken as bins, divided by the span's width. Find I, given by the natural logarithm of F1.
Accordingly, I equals 3.4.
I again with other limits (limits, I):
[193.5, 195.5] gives 3.1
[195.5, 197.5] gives 3.1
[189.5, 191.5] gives 2.9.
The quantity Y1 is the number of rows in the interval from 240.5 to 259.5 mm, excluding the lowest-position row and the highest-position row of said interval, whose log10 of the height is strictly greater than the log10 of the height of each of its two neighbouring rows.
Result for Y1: 6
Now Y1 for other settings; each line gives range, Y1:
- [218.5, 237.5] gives 3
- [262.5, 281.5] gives 4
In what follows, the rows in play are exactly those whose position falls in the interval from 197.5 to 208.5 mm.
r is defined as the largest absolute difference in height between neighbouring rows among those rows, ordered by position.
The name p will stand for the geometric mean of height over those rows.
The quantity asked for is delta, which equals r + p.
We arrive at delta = 21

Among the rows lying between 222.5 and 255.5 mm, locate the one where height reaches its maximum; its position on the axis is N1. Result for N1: 251.0 mm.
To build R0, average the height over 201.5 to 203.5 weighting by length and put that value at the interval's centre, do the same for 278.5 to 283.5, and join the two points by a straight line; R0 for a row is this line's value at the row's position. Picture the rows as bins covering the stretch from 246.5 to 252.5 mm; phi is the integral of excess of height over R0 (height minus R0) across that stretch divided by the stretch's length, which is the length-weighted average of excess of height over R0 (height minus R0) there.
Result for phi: 2.6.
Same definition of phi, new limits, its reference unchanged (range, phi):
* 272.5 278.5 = -1.9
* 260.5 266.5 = 0.4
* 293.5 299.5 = -1.1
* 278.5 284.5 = -0.1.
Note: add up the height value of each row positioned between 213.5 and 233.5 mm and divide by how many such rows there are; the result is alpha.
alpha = 18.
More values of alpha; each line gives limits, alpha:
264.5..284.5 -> 32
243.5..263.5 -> 30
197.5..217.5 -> 18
